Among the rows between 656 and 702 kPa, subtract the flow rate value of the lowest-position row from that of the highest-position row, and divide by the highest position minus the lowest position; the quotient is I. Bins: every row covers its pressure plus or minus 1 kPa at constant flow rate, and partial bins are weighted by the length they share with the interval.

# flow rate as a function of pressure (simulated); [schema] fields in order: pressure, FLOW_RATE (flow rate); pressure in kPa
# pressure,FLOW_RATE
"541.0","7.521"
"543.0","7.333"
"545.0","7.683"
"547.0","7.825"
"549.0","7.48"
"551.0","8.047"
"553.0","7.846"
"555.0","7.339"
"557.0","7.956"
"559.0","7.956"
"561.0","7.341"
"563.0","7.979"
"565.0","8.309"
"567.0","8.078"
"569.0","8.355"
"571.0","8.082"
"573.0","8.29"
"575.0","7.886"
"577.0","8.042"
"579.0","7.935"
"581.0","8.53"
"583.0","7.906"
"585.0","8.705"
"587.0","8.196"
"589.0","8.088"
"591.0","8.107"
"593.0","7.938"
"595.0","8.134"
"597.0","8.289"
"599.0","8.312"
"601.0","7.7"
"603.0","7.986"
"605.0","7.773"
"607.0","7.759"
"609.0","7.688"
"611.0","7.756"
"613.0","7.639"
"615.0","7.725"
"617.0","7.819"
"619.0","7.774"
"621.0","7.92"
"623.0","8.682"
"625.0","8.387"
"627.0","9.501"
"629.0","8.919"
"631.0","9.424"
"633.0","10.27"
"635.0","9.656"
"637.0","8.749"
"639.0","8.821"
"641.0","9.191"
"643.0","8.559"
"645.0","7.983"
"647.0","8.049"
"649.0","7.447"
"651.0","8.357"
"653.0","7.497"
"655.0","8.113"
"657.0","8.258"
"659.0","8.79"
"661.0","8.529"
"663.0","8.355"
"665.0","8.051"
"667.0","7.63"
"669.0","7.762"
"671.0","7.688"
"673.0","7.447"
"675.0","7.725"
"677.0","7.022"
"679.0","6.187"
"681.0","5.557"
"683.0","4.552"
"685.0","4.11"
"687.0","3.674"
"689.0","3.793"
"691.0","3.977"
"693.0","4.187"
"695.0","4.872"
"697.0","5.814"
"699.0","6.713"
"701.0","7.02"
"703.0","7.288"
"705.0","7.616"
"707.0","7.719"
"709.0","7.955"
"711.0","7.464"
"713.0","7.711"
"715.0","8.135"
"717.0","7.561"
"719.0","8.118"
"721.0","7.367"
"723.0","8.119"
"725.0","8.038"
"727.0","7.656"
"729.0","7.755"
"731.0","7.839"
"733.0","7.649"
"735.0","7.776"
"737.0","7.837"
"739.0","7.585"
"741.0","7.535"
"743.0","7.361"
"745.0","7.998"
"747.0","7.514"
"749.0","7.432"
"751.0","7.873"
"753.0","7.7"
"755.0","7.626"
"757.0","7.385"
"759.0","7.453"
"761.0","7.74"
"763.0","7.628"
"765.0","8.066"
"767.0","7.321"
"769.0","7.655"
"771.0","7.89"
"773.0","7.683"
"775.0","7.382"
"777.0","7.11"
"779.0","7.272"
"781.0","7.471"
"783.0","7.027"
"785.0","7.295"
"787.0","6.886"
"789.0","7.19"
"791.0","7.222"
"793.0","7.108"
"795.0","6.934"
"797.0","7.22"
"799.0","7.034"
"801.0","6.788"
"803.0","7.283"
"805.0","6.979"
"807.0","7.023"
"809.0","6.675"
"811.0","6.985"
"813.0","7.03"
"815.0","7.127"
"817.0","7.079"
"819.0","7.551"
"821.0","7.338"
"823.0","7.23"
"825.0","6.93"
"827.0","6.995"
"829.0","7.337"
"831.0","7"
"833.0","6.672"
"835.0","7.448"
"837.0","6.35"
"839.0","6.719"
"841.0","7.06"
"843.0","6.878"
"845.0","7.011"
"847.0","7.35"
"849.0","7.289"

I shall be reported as -0.028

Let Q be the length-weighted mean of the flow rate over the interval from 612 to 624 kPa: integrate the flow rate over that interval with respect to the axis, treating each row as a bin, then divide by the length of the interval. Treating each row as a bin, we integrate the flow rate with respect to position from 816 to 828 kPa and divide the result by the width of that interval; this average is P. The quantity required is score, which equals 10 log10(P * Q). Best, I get 17.6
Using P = 7.19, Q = 7.9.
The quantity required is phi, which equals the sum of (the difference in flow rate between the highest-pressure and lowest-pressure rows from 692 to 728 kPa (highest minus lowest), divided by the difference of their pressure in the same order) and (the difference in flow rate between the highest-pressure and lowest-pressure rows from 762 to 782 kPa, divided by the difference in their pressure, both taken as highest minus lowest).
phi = 0.093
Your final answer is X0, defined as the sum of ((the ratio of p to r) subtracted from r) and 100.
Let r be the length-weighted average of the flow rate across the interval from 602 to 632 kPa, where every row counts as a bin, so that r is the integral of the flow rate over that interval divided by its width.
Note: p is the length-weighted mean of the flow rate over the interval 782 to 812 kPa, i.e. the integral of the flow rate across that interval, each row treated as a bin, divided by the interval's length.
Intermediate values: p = 7.04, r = 8.2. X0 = 107.3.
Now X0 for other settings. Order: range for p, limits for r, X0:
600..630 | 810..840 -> 105.9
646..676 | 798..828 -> 105.9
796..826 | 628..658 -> 107.8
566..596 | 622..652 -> 107.9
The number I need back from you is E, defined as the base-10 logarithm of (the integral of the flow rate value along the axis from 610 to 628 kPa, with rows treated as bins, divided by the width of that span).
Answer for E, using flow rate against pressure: 0.910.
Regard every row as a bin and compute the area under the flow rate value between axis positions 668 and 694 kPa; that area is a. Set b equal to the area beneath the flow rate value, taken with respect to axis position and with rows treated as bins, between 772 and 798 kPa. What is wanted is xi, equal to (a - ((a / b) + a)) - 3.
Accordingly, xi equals -3.79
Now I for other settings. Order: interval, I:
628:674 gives -0.033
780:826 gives -0.012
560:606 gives 0.010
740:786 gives -0.005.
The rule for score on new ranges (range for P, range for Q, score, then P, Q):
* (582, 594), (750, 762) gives 17.9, 8.16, 7.6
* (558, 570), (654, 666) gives 18.2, 8.00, 8.3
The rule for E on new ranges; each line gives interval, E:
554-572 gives 0.899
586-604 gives 0.908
